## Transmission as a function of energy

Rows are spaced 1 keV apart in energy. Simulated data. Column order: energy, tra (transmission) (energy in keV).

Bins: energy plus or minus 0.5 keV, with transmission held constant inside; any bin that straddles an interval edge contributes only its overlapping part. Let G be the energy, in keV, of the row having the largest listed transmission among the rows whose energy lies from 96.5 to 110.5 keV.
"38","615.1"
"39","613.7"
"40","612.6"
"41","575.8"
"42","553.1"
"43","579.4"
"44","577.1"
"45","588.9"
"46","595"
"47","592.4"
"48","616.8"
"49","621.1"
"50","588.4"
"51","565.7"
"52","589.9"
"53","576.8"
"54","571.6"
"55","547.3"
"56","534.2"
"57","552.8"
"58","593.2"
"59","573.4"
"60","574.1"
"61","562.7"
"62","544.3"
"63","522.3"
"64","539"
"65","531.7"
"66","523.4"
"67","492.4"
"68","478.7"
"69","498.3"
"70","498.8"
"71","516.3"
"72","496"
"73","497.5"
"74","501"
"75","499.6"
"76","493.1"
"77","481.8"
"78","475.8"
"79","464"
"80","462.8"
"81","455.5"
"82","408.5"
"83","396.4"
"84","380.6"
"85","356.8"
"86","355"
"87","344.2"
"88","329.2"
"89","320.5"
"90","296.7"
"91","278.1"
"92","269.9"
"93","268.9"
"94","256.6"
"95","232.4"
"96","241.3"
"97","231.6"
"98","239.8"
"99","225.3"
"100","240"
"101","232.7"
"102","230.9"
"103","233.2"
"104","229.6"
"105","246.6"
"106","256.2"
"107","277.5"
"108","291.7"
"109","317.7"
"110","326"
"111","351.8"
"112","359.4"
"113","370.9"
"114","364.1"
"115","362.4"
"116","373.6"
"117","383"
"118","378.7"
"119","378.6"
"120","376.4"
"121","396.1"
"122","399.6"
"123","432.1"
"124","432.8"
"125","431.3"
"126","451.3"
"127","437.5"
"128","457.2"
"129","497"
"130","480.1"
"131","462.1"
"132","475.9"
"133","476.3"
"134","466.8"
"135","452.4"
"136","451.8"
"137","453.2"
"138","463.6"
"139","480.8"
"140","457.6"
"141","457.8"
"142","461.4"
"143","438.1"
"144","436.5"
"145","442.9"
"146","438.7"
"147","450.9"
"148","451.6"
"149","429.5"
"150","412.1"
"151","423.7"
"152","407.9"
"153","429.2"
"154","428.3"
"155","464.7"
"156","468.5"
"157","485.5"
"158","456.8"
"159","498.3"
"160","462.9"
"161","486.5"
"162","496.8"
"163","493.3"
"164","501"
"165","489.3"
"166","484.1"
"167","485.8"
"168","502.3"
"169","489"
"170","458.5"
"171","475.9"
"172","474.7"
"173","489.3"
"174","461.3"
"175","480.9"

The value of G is 110 keV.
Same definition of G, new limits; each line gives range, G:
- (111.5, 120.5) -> 117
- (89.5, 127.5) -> 126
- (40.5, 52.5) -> 49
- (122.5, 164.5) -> 164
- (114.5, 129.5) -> 129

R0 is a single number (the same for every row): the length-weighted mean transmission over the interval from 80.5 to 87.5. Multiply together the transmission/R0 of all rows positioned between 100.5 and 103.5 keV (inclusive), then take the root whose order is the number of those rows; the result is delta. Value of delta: 0.6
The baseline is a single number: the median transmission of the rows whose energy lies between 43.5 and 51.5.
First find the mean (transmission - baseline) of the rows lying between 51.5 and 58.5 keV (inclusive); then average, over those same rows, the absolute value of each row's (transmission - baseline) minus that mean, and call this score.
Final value 19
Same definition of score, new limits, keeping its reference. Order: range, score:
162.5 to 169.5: 6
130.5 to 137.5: 9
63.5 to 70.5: 19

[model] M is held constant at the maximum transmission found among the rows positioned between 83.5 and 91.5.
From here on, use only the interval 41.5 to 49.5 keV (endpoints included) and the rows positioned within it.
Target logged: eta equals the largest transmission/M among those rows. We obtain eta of 1.63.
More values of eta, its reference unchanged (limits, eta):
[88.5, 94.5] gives 0.84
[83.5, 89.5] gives 1.00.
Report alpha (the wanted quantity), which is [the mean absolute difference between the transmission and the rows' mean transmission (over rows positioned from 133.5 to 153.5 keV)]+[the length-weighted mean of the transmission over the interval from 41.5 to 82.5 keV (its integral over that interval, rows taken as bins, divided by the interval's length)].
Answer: 550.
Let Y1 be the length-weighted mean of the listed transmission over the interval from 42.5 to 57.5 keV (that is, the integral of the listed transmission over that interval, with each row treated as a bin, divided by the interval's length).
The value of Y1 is 580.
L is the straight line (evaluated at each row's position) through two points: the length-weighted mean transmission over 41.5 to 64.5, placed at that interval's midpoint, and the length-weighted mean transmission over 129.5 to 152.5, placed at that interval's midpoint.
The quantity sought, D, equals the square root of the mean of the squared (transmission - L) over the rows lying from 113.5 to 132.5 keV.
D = 75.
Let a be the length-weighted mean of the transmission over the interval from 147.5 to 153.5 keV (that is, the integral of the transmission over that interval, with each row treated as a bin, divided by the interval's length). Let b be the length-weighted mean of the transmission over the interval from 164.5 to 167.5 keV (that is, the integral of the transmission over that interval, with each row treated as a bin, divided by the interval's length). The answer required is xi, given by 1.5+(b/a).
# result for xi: 2.6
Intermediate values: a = 426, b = 486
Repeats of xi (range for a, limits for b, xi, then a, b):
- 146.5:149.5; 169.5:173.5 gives 2.6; 444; 475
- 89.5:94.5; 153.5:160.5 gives 3.2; 274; 466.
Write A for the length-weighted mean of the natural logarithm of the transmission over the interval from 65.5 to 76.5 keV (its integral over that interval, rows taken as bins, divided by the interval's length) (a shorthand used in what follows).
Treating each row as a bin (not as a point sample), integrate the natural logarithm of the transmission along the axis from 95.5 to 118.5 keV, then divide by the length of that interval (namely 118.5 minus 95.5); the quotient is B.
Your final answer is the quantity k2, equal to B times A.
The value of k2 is 35.2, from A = 6.21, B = 5.7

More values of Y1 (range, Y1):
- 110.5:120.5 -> 370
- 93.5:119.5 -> 294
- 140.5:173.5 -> 463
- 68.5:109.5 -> 349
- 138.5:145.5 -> 454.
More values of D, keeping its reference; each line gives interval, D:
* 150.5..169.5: 58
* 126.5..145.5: 15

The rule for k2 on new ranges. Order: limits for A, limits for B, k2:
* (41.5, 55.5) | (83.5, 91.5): 36.9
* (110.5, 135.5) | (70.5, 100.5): 35.4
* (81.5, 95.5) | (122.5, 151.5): 35.2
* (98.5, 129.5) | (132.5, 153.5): 35.5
